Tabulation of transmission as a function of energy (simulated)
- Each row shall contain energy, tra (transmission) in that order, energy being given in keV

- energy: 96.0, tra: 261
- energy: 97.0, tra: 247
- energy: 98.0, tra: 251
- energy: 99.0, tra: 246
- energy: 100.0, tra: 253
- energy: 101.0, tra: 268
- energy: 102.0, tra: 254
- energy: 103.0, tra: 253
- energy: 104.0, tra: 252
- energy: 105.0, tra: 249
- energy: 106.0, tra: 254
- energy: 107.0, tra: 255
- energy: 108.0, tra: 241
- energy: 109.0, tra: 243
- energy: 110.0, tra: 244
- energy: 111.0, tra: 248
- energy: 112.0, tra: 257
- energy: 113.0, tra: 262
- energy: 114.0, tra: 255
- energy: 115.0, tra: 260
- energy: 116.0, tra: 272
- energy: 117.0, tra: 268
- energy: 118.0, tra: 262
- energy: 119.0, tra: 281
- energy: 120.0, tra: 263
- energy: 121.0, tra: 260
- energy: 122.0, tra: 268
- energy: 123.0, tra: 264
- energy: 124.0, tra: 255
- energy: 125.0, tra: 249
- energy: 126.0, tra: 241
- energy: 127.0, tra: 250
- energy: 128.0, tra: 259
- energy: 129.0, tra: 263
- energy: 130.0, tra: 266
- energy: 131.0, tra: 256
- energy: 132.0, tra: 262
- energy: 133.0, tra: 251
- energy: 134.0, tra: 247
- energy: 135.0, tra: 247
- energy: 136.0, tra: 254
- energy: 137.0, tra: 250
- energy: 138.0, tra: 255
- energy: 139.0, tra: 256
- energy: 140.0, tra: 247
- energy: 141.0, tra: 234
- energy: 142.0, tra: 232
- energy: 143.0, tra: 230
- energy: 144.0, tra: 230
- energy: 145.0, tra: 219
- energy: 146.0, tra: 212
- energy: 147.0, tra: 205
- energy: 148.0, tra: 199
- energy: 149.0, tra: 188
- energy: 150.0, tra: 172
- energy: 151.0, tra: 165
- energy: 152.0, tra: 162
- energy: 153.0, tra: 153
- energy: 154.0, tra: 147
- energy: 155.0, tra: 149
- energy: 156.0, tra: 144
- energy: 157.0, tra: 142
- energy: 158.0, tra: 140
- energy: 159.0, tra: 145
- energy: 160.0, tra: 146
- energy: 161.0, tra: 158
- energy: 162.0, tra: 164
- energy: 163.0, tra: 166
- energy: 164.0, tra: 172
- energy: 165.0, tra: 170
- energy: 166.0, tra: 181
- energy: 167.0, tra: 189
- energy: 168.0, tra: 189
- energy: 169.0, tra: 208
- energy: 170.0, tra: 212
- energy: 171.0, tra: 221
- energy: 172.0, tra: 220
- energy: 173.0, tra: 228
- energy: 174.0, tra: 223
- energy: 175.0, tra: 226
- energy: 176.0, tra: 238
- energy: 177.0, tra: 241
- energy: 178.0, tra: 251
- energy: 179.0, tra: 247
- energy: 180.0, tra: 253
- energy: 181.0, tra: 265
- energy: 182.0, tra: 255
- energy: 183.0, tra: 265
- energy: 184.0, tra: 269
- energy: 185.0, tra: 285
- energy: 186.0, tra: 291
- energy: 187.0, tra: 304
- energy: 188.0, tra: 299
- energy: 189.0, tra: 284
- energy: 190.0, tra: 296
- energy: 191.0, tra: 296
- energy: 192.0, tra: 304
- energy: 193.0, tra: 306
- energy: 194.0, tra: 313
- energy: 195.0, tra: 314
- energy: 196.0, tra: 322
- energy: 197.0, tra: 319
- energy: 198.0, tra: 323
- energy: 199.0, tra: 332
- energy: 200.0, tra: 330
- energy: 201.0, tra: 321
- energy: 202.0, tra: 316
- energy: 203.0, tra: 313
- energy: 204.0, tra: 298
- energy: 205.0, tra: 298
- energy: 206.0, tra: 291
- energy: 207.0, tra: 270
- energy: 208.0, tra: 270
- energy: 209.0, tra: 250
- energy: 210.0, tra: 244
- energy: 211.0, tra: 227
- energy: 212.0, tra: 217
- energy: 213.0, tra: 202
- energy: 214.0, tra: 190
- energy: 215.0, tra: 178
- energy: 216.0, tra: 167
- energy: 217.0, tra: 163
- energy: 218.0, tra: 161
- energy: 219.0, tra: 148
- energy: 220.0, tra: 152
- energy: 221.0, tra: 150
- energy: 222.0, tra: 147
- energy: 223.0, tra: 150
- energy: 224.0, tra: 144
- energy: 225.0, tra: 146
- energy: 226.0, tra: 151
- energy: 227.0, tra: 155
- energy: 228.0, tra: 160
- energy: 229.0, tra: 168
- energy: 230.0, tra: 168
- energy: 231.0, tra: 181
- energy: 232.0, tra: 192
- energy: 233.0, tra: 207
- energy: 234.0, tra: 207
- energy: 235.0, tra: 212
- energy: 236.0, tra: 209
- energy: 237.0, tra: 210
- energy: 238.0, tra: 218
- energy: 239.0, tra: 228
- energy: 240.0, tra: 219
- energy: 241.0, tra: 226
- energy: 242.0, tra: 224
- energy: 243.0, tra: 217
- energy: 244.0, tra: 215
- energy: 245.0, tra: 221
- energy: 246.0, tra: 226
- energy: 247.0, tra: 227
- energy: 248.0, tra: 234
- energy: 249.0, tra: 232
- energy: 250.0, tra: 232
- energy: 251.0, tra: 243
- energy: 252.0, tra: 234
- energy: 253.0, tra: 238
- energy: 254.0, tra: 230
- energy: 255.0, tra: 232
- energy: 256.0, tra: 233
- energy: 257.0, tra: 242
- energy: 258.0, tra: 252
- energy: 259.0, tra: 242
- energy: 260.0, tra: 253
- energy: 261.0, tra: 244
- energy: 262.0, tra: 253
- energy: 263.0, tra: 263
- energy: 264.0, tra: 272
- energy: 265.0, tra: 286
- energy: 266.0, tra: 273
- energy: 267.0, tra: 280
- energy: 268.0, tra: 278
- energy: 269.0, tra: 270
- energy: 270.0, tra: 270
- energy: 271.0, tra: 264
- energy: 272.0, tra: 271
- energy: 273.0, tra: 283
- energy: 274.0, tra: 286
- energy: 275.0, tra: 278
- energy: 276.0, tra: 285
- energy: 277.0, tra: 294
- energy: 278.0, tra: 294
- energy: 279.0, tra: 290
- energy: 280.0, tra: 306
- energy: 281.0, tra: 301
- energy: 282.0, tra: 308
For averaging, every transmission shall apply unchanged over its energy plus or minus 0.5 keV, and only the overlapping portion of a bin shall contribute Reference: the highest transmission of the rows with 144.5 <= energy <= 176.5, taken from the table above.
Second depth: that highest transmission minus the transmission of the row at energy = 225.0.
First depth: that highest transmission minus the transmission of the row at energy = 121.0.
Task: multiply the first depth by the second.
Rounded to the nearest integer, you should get -2024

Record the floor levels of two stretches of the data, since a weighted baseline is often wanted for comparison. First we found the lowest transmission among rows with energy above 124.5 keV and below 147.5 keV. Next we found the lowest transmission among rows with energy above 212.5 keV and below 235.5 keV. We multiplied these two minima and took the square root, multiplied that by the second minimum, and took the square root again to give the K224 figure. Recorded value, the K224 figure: 157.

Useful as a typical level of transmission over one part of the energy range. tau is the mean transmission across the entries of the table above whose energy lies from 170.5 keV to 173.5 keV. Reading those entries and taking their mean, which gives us 223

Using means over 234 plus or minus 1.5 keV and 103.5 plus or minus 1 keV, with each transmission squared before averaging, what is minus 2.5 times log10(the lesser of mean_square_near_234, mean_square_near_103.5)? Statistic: -11.6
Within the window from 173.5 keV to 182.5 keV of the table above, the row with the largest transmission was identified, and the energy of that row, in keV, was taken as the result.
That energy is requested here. 181.0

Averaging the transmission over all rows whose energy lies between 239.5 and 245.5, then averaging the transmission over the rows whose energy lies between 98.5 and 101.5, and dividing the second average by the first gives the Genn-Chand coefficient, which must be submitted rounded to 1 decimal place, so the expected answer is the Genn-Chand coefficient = 1.2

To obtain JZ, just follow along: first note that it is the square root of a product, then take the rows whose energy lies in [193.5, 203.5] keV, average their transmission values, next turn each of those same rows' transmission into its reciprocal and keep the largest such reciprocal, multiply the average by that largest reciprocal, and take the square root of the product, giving 1.01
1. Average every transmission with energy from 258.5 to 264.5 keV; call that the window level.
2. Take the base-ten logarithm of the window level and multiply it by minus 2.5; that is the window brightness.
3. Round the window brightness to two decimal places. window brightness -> -6.01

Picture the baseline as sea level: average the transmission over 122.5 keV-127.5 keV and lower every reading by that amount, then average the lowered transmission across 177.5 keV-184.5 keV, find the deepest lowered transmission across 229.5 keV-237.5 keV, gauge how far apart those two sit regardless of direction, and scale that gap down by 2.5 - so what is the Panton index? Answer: 36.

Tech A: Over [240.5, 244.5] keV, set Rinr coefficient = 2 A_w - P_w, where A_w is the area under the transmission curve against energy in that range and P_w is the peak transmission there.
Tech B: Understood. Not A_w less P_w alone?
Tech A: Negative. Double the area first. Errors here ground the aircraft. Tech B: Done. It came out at 1538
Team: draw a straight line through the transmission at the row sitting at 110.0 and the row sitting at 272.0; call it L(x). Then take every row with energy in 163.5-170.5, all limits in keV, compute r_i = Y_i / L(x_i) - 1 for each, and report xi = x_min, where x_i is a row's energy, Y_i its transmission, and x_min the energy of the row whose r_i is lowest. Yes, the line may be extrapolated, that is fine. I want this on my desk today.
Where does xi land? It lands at 165.0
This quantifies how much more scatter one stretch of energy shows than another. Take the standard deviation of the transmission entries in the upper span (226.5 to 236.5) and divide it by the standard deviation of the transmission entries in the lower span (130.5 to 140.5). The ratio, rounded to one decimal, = 4.5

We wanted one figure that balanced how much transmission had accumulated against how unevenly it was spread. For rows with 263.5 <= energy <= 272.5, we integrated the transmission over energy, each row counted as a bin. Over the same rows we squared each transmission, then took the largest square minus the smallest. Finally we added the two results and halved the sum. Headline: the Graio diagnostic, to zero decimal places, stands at 7282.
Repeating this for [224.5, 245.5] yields 17401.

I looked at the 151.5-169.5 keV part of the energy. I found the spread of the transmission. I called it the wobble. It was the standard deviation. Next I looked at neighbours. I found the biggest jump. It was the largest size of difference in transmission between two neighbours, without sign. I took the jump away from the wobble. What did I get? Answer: 0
